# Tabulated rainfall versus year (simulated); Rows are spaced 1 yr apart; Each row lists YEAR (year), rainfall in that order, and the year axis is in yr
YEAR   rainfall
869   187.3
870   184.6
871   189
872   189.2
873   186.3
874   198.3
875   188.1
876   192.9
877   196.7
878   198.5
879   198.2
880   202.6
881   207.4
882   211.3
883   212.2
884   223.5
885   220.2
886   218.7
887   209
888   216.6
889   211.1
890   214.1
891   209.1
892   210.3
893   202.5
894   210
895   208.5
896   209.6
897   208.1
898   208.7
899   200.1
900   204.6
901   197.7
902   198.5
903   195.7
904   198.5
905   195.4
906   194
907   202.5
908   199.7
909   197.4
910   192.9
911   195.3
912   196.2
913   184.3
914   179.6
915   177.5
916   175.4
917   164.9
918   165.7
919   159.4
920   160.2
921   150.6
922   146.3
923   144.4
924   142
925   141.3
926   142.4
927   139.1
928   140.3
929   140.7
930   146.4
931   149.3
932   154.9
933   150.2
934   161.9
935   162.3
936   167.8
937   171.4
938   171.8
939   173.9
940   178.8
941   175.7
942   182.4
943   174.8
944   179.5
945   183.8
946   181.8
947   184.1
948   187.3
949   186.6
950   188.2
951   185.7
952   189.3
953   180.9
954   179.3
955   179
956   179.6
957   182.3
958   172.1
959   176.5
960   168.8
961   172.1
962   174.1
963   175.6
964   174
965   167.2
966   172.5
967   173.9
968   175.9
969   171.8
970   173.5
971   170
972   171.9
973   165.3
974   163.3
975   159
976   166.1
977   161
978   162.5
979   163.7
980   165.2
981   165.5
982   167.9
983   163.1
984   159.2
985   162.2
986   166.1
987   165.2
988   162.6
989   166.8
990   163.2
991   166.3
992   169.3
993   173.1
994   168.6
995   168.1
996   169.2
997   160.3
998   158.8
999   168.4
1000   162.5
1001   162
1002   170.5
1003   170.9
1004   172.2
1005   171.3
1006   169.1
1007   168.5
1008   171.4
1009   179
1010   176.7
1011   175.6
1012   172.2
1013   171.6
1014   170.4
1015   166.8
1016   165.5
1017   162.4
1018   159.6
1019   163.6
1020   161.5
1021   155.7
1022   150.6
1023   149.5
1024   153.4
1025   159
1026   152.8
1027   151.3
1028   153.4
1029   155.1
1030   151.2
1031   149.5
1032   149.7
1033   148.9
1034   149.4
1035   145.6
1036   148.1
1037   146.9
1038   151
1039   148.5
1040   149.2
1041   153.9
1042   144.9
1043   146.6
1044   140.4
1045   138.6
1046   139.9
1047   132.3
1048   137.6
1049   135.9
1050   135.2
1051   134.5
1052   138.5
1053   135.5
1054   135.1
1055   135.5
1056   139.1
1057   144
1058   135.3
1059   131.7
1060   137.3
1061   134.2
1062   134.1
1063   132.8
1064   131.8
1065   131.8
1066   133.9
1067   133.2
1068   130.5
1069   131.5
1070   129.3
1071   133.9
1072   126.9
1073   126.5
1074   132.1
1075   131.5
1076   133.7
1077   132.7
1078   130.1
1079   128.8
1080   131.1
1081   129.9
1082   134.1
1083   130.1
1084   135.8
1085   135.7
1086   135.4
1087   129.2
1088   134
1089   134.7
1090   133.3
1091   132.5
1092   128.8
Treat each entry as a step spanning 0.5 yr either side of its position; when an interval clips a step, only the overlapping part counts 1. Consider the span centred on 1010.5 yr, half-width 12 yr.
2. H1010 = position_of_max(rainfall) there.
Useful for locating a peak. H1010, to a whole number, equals 1009 yr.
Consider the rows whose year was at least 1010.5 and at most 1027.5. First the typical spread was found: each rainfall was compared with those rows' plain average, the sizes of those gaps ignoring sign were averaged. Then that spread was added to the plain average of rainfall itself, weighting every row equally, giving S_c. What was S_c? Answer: 168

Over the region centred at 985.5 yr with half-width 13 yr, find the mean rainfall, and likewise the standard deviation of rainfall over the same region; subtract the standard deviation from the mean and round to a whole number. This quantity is 161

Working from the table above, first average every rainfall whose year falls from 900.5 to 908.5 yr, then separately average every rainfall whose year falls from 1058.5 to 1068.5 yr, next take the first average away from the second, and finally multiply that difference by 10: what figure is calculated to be -646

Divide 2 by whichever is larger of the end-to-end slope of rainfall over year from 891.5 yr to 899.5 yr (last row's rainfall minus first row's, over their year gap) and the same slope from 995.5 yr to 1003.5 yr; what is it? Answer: 8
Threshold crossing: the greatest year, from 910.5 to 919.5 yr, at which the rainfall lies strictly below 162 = 919 yr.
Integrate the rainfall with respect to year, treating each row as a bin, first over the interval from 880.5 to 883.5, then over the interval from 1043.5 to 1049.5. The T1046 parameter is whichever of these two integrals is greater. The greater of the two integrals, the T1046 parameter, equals 825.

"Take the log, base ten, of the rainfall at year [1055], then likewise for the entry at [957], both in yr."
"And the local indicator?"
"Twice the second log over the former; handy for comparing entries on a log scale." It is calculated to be 2.12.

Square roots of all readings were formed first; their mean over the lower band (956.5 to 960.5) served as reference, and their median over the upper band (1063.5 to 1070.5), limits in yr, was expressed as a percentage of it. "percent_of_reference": 87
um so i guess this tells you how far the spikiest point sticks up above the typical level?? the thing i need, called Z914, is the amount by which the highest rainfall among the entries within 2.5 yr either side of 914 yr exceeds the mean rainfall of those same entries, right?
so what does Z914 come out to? 14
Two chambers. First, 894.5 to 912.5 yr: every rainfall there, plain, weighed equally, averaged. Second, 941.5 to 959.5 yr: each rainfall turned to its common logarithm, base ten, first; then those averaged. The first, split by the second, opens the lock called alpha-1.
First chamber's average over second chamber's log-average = 89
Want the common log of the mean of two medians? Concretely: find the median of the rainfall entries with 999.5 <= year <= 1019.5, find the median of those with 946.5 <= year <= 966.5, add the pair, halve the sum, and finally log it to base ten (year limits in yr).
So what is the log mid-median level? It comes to 2.243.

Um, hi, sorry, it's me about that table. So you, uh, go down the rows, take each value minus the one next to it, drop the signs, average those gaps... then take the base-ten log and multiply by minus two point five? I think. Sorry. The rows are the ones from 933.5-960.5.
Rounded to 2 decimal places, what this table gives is -1.41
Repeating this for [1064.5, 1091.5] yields -1.01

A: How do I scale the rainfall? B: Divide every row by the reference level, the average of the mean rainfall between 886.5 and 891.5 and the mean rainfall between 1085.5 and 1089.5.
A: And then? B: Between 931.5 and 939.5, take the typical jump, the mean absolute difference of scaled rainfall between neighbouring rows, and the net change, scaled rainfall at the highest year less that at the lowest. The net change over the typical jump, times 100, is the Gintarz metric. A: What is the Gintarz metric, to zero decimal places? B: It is 468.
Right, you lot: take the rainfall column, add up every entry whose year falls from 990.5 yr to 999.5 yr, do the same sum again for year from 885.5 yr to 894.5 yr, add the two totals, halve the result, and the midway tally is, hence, 1702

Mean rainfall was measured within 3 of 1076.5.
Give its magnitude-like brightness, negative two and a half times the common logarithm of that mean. -5.30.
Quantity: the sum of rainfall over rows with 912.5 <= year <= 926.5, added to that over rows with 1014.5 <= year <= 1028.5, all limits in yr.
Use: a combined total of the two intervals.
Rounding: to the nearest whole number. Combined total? 4439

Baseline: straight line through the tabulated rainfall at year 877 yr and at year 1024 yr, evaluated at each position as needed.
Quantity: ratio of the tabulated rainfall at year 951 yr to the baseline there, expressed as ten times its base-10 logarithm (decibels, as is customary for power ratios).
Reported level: 0.3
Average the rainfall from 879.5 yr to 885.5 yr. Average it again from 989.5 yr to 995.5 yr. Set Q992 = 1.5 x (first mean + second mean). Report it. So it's 571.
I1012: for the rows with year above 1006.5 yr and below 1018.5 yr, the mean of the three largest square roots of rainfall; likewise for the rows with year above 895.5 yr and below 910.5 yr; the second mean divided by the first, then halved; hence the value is 0.543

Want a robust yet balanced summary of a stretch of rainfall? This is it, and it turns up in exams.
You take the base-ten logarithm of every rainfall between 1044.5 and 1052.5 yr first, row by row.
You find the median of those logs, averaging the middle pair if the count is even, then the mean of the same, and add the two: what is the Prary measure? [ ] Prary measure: 4.27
